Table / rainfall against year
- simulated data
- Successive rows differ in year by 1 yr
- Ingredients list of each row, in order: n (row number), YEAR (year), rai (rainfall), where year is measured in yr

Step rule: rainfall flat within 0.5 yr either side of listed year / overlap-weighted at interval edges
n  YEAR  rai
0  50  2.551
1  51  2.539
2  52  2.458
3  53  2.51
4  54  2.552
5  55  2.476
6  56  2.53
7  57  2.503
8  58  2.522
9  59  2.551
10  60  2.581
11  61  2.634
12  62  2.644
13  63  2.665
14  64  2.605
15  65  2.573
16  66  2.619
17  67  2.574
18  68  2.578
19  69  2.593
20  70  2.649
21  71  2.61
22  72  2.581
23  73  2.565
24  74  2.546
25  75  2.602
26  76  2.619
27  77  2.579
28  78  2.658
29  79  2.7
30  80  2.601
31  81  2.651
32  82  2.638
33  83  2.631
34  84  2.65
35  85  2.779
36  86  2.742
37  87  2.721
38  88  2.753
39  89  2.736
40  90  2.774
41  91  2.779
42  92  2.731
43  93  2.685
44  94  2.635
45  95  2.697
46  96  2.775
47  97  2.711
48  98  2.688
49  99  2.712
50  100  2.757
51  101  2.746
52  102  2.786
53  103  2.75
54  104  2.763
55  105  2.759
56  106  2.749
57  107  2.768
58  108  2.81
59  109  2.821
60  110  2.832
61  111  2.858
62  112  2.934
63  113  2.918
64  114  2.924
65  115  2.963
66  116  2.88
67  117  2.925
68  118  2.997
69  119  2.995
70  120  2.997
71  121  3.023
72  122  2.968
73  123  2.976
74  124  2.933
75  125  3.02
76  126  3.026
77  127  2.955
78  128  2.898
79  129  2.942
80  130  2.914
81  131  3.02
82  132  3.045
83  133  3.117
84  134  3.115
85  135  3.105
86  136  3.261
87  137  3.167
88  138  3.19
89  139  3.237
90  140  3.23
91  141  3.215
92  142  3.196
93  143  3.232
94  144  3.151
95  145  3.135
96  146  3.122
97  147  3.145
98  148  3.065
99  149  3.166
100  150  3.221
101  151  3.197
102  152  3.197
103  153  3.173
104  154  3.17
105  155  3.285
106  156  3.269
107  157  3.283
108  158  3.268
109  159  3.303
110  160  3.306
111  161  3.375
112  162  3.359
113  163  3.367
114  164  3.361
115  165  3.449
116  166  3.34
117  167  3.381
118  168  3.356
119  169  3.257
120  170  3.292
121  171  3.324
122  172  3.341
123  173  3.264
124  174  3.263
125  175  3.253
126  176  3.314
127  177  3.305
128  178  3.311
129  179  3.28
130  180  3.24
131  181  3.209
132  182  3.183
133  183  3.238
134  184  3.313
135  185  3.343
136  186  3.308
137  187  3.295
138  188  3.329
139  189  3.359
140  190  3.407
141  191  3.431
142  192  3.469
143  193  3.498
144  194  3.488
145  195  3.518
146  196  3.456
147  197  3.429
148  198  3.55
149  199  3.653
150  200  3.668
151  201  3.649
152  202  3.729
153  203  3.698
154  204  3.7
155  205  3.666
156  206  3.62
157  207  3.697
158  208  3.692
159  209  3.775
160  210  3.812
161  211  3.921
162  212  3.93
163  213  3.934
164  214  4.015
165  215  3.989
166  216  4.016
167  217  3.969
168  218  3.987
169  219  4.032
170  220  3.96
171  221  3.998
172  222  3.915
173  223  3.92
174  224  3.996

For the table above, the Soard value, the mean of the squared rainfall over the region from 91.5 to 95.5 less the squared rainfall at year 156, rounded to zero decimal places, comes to -3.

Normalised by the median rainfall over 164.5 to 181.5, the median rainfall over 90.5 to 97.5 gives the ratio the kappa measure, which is 0.82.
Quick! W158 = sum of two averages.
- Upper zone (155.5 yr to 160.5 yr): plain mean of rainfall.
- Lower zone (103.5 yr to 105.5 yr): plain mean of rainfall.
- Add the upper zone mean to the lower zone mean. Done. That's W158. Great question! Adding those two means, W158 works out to 6.0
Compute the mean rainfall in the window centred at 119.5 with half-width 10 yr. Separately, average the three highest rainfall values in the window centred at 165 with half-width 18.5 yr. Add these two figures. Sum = 6.35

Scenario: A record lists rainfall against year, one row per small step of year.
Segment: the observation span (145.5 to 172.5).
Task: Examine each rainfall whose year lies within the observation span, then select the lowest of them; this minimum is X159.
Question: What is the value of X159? 3.065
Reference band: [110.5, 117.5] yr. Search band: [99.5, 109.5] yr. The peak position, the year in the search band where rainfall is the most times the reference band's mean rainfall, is 109 yr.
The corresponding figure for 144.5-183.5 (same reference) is 165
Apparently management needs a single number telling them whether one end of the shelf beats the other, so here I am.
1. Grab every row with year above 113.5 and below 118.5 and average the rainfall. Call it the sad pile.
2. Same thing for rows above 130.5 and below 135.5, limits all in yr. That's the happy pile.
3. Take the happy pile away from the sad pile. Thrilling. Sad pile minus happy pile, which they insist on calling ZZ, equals -0.14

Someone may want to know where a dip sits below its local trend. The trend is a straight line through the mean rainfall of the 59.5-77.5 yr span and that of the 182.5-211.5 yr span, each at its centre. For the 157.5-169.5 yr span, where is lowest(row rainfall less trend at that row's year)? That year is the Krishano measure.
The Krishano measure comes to 169 yr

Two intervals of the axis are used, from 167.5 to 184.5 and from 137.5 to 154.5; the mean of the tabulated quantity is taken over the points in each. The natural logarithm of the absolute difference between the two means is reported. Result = -2.3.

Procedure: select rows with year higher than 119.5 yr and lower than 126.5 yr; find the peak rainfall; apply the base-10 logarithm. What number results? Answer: 0.481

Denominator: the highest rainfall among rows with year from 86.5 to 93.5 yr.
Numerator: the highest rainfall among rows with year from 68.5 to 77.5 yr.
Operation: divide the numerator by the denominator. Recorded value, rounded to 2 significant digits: 0.95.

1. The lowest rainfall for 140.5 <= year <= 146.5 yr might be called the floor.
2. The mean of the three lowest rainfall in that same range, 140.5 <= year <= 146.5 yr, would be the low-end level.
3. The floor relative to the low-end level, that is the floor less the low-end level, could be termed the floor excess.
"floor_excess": -0.014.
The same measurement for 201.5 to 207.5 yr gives -0.041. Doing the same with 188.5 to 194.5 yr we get -0.040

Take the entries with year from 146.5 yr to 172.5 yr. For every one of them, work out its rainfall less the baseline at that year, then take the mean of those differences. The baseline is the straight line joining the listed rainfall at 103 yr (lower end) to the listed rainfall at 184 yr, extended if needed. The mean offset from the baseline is 0.14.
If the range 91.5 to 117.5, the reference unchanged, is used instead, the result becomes 0.03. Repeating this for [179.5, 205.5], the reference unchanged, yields 0.08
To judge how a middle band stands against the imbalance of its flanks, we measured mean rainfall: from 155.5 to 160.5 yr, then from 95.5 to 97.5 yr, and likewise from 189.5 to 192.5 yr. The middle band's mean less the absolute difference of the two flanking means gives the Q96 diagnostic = 2.6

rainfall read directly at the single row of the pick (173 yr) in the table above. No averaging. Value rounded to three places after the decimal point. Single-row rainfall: 3.264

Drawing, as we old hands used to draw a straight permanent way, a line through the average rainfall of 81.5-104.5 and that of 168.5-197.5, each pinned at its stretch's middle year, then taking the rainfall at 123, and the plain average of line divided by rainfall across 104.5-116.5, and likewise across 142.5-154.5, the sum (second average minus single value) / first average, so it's -2.00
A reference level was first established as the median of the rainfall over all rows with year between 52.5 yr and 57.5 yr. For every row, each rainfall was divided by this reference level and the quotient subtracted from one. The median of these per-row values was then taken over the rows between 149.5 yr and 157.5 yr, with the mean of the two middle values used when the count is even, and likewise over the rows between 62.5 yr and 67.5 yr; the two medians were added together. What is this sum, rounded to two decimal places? -0.32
